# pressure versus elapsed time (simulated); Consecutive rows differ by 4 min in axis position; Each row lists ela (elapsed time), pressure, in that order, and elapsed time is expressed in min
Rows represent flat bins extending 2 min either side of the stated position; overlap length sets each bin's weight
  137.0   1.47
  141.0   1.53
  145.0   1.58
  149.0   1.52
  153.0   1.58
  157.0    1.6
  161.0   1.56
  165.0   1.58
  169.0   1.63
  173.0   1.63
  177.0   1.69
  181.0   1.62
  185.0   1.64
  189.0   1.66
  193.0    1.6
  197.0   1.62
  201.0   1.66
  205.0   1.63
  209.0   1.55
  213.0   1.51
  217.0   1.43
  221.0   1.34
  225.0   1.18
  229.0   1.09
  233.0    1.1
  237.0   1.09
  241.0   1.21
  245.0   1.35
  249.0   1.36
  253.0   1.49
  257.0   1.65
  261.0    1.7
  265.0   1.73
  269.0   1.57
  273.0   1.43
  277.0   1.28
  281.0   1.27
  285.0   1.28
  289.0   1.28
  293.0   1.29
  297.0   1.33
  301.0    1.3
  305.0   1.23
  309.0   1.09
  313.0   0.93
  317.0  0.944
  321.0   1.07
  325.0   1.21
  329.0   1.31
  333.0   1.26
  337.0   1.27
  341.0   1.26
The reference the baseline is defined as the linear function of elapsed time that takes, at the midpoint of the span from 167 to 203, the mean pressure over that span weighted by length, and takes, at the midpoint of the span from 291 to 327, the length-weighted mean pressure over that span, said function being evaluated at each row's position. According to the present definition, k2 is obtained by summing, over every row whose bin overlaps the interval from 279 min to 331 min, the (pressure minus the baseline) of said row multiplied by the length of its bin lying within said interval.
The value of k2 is 1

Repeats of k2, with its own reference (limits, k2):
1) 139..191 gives -6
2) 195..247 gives -7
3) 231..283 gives 2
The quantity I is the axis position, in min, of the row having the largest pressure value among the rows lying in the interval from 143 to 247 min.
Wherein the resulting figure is 177.0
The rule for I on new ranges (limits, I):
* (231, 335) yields 265.0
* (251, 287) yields 265.0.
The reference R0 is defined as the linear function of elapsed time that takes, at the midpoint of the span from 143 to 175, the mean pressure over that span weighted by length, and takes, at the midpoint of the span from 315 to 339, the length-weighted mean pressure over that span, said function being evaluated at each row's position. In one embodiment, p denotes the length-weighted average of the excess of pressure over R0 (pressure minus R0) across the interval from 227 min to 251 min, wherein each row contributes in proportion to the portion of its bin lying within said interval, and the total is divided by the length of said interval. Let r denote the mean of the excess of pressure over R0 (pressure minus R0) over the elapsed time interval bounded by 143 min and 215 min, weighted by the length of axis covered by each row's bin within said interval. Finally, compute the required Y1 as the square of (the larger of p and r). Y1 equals 0.004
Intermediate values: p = -0.19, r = 0.07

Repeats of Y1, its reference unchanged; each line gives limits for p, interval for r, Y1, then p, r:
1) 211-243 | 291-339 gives 0.000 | -0.18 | -0.02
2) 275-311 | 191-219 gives 0.010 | 0.00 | 0.10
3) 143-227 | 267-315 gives 0.002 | 0.04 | 0.01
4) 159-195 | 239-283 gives 0.015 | 0.08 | 0.12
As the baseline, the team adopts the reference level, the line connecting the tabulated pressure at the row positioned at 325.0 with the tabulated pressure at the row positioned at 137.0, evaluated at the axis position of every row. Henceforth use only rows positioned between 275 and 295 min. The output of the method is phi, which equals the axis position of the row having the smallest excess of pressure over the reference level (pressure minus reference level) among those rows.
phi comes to 281.0 min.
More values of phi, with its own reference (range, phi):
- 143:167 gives 149.0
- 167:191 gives 169.0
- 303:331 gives 313.0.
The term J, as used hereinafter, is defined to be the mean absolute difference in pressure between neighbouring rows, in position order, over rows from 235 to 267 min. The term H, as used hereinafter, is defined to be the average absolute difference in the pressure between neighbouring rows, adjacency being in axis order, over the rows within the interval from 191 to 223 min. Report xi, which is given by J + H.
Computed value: 0.15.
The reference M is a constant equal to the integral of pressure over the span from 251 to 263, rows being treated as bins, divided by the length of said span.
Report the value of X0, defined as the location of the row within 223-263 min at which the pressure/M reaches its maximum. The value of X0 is 261.0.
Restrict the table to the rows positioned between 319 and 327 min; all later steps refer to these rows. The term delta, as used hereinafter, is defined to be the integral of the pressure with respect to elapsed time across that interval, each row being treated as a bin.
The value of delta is 9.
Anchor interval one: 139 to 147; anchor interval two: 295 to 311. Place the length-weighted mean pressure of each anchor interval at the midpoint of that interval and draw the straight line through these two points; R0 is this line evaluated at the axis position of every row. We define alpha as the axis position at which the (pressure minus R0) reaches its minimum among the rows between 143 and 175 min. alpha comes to 149.0 min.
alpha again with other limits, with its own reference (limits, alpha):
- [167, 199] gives 169.0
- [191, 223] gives 221.0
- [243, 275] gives 245.0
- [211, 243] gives 229.0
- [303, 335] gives 313.0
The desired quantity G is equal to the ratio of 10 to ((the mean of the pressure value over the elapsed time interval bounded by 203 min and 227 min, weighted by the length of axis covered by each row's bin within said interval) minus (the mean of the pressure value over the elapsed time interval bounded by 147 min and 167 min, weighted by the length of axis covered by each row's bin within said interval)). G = -78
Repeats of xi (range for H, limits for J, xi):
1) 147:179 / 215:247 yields 0.12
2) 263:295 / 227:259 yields 0.15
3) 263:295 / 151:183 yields 0.11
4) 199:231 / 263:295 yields 0.15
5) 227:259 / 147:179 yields 0.12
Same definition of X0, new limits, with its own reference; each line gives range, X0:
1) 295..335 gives 297.0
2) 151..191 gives 177.0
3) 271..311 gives 273.0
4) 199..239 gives 201.0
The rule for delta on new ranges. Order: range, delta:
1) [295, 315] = 24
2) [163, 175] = 19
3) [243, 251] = 11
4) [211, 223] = 17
